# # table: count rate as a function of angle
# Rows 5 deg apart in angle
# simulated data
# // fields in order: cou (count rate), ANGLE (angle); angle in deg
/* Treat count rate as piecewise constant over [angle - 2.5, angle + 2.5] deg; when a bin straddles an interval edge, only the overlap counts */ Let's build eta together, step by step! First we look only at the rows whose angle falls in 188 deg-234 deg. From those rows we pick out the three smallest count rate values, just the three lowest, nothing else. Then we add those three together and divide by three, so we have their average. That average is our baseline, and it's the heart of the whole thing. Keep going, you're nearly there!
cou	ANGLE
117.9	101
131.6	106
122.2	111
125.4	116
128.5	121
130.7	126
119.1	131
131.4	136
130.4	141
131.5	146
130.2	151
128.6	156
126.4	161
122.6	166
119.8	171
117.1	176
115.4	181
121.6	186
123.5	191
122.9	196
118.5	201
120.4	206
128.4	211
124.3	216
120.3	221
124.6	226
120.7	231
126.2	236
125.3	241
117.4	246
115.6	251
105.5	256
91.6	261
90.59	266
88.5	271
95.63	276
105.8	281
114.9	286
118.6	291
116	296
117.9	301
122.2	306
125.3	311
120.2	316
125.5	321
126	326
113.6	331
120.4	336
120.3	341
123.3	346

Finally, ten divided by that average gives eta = 0.084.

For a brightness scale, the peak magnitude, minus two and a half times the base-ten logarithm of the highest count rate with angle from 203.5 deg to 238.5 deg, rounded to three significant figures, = -5.27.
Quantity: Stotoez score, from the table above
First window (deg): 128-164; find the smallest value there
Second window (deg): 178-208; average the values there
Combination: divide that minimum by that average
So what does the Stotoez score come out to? 0.99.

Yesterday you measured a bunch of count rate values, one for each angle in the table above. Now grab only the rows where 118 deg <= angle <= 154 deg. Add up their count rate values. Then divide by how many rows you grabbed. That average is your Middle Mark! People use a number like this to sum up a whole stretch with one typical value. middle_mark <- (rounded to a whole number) 129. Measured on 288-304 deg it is 118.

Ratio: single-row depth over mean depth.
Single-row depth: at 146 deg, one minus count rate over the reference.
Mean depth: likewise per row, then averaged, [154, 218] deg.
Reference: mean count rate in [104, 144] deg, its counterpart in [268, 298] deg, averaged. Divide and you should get 3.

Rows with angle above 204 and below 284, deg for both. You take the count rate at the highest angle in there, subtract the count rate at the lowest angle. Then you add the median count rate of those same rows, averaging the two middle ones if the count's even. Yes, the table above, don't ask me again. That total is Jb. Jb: 104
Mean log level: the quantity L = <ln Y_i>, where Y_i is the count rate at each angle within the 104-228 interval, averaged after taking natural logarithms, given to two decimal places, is 4.82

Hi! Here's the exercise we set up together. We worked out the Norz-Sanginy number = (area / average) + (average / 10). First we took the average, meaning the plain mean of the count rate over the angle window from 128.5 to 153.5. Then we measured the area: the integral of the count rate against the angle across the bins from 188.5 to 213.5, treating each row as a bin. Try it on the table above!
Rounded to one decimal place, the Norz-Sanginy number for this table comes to 36.7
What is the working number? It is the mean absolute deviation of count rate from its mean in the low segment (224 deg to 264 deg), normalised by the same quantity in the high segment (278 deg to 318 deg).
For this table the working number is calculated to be 2.2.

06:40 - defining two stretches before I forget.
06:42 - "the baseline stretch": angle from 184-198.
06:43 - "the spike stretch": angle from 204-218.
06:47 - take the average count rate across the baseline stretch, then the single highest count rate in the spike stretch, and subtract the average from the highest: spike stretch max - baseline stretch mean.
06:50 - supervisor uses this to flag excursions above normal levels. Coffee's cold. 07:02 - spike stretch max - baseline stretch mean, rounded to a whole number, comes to 6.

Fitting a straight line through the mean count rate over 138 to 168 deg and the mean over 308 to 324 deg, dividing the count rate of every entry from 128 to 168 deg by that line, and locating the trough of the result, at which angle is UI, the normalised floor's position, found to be 131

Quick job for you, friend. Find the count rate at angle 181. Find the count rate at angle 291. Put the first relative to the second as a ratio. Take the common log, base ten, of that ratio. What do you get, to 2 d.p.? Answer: -0.01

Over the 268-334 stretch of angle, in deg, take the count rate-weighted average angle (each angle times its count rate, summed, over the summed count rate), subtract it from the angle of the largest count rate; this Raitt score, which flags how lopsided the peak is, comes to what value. 23.6 deg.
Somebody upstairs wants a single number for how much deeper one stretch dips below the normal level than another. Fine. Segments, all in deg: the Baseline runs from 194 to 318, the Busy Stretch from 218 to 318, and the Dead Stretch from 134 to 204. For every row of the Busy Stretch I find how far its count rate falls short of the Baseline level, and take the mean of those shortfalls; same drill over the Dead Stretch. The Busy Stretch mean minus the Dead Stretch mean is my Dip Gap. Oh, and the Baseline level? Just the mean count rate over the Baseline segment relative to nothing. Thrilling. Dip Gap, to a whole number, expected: 11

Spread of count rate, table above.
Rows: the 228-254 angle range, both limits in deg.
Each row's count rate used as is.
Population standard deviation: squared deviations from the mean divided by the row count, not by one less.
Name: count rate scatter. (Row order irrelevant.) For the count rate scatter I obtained 4.2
